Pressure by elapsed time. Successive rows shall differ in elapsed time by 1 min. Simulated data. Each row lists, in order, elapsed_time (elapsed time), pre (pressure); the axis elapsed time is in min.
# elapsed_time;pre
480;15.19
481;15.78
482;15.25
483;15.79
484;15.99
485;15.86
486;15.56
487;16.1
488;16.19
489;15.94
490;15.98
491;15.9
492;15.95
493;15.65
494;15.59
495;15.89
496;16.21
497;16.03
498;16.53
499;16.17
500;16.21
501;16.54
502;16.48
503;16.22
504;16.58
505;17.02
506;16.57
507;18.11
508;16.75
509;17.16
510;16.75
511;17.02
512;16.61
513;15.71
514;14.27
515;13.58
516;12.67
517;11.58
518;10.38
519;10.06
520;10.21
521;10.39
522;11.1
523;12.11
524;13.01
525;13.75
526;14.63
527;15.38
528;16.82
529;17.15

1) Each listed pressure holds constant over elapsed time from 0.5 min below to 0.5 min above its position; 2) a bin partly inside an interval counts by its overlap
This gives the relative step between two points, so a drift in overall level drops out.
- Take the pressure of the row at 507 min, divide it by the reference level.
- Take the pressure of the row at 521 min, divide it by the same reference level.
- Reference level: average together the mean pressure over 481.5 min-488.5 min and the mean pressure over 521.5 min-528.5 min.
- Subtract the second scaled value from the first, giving 0.52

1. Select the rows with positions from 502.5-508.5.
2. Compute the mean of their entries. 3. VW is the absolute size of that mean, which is 16.9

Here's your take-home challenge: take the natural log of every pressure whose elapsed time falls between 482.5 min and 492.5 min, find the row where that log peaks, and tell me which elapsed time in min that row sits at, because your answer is 488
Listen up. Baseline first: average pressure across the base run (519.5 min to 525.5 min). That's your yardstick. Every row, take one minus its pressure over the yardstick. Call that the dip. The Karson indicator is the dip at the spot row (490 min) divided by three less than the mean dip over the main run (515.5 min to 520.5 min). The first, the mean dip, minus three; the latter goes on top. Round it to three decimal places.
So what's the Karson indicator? 0.122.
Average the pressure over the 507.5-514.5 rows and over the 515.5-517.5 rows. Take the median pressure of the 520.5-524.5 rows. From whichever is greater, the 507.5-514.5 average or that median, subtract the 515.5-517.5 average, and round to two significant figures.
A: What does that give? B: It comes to 4.2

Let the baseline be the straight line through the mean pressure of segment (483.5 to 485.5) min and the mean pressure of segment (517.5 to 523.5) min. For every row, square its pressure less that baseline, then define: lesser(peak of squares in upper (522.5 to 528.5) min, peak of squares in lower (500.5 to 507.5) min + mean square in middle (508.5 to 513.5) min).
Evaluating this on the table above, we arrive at 51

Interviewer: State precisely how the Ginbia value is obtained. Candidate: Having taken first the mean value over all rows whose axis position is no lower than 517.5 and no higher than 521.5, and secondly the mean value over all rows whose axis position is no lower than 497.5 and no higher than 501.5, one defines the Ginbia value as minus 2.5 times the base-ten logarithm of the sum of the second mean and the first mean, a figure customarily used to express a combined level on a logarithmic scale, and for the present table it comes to -3.56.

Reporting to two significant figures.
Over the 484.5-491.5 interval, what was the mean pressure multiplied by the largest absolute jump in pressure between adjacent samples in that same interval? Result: 8.6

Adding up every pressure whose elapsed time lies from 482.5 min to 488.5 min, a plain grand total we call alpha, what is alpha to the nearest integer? 95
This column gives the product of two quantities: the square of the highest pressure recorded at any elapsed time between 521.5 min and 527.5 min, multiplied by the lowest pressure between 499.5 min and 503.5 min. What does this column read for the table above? 3834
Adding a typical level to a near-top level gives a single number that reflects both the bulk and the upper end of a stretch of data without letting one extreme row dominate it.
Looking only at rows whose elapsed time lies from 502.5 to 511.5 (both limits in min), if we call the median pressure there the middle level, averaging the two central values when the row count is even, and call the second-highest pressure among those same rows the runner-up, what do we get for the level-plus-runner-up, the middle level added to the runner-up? 33.9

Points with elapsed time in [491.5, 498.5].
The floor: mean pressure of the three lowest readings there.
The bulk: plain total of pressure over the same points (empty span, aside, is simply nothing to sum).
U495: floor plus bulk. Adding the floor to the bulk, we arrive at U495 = 128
